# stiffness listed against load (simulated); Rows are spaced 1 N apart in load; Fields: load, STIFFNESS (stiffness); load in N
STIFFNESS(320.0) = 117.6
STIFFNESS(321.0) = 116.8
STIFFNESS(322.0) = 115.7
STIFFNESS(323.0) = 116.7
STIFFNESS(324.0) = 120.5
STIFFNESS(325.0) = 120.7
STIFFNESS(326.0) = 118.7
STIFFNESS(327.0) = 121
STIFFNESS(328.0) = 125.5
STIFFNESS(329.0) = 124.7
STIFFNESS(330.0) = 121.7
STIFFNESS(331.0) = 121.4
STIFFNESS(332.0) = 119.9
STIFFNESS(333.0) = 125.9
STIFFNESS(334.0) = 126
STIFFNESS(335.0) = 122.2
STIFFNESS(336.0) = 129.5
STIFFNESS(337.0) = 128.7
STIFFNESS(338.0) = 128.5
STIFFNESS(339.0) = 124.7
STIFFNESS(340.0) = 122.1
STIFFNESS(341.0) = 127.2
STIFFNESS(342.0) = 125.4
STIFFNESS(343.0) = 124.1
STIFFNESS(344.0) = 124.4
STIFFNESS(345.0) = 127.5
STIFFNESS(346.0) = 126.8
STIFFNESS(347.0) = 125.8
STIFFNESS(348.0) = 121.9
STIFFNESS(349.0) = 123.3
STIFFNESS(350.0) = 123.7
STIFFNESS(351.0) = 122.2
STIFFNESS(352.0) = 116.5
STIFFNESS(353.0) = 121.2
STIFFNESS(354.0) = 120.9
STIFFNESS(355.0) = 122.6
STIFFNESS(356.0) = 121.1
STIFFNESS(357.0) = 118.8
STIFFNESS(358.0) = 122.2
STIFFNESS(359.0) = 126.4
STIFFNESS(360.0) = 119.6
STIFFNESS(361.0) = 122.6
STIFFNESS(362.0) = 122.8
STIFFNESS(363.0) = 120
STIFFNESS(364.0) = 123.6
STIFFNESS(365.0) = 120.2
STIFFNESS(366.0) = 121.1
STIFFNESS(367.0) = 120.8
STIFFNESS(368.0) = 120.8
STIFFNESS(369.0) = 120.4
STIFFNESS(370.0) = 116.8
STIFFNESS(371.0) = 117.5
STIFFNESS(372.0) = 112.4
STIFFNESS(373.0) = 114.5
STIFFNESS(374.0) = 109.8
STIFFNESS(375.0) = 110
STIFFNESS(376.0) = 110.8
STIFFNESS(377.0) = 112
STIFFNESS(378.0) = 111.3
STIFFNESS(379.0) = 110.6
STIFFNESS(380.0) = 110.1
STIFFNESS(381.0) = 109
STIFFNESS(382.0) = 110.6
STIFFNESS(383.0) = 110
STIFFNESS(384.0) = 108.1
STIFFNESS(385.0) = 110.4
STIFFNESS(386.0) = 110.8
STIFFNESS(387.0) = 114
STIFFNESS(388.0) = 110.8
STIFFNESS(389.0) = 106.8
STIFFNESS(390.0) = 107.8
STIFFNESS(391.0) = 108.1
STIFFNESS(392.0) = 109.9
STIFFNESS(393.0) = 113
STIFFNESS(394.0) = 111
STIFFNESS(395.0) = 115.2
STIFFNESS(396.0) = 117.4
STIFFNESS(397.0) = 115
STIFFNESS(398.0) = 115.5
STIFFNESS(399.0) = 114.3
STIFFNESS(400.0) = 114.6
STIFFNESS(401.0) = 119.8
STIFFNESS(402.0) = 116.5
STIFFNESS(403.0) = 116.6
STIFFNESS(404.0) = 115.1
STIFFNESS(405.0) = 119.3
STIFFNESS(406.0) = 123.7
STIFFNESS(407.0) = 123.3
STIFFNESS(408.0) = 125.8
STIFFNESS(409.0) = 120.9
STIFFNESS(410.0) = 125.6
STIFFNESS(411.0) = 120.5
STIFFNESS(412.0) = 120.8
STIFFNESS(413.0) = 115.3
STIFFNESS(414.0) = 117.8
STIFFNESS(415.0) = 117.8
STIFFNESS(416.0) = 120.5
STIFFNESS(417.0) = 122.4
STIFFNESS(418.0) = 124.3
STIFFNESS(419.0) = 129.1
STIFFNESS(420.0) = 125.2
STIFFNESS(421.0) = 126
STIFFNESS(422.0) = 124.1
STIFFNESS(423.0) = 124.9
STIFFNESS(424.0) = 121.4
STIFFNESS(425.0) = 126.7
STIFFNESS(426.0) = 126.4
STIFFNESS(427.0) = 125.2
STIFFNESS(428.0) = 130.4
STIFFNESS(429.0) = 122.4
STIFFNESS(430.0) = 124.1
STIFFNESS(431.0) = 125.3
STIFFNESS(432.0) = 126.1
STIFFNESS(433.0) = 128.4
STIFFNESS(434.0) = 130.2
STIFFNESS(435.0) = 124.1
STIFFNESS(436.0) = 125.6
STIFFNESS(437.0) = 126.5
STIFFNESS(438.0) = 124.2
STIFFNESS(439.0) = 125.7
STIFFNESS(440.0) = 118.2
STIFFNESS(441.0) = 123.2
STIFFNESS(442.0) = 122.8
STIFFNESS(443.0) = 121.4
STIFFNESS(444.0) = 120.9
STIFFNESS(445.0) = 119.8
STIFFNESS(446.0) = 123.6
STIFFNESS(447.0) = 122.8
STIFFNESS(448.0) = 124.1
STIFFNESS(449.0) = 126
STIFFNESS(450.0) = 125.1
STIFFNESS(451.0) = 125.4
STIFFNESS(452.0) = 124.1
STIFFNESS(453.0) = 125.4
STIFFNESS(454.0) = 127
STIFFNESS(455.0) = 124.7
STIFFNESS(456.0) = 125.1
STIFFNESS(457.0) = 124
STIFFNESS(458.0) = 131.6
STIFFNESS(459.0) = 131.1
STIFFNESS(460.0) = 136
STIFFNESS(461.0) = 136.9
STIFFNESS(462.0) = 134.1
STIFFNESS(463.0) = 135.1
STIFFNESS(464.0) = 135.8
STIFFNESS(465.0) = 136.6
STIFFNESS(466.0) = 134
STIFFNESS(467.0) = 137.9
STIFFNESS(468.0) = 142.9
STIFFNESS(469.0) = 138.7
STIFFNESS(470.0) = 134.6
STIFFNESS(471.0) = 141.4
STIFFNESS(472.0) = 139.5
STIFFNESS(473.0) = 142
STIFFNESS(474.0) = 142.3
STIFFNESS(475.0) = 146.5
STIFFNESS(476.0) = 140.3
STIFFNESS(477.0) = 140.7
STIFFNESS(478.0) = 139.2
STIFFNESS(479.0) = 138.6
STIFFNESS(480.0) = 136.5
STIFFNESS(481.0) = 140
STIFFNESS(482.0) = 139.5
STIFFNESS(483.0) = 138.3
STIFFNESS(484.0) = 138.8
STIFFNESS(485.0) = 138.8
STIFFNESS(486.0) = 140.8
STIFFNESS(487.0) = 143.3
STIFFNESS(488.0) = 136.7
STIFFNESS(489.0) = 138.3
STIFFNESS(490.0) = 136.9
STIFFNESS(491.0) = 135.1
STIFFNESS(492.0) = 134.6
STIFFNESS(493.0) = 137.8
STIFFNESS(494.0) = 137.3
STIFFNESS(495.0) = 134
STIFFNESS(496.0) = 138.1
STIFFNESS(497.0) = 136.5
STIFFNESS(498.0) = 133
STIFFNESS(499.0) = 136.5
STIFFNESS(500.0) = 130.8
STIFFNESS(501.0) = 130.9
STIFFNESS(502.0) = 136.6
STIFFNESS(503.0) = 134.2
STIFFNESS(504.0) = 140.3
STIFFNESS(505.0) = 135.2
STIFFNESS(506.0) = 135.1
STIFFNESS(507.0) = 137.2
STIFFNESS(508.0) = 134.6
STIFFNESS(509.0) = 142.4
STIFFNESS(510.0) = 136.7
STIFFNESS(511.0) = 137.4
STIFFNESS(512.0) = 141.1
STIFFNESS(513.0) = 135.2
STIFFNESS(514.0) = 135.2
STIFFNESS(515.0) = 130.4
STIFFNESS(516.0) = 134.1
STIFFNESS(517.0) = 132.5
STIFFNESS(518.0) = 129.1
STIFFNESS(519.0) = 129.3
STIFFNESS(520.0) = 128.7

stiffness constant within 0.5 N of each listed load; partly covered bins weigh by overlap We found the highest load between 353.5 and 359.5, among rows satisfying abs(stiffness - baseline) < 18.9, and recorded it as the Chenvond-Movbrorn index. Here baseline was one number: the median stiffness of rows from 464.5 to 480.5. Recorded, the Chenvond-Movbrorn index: 359.0 N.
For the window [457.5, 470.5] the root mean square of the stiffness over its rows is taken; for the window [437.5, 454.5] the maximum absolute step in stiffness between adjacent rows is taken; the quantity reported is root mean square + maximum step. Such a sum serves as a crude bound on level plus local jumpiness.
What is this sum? 143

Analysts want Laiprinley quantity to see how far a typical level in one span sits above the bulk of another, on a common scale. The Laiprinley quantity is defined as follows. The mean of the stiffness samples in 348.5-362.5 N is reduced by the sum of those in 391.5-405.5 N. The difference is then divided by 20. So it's -75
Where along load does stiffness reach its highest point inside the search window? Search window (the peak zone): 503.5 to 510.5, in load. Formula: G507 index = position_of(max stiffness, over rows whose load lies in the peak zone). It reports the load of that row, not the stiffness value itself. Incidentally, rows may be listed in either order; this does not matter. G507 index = 509.0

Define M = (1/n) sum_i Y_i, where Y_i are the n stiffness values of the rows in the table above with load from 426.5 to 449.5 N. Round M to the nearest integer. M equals 124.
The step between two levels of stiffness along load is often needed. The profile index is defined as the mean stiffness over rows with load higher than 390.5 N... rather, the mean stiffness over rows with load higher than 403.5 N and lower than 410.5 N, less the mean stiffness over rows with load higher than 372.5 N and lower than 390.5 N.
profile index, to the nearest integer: 12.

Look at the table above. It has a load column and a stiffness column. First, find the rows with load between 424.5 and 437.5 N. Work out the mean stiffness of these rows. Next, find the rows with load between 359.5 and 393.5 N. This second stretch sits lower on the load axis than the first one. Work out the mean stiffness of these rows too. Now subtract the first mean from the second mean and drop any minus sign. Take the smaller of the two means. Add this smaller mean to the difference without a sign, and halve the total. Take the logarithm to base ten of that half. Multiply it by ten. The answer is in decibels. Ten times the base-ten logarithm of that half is 18.0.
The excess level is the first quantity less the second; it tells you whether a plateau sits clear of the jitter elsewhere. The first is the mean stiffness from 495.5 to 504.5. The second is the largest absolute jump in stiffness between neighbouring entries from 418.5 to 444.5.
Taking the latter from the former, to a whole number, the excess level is 127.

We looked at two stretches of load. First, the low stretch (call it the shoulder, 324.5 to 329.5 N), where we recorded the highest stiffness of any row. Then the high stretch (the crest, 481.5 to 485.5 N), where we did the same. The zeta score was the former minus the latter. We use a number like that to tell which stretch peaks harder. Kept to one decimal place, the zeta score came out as -14.0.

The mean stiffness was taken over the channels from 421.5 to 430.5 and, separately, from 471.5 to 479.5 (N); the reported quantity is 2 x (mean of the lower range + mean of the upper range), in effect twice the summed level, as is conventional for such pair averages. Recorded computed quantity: 532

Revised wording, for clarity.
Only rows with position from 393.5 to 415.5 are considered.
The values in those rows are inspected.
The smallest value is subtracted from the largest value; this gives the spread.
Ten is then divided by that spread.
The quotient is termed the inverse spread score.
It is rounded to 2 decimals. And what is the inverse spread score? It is 0.68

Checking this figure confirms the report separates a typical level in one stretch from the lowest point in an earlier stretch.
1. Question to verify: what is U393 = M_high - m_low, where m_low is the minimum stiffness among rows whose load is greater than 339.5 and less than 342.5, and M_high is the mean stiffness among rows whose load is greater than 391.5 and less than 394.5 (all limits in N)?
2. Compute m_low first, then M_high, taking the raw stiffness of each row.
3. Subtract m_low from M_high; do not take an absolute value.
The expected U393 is -10.8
